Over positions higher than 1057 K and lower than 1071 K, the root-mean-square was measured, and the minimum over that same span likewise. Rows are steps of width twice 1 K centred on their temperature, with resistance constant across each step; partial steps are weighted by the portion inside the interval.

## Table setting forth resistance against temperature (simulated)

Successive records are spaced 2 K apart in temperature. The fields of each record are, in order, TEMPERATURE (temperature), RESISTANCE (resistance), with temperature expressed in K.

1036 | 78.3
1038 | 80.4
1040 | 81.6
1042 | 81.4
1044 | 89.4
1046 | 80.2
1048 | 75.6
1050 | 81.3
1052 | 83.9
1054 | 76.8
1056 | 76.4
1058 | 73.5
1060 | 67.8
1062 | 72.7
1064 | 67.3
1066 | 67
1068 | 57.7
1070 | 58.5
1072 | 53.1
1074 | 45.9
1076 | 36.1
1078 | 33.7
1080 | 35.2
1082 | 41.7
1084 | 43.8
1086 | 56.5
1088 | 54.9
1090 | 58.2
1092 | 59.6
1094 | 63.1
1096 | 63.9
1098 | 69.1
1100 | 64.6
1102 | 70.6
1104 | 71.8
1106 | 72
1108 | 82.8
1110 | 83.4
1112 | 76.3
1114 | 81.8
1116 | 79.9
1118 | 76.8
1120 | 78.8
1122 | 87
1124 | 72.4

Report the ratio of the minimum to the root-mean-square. 0.87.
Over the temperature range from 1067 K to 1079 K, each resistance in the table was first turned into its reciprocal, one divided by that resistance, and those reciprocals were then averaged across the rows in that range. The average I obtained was 0.022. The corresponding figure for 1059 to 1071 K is 0.015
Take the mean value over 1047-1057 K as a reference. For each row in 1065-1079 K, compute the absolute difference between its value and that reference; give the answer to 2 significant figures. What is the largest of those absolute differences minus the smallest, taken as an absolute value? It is 33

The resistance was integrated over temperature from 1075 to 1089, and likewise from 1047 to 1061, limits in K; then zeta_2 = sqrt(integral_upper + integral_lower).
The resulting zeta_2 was 40.9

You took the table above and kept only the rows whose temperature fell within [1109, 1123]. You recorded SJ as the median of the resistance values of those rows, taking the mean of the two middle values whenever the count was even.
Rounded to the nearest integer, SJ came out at 80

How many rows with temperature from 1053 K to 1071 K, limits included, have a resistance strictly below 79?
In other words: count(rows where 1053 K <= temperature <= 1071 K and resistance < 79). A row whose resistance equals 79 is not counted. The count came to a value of 9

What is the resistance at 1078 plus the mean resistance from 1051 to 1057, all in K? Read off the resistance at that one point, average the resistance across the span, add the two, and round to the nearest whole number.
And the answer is 113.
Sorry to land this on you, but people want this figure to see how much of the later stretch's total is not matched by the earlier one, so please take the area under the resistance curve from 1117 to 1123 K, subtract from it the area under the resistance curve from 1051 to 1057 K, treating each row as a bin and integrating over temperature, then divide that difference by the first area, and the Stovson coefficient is 0.0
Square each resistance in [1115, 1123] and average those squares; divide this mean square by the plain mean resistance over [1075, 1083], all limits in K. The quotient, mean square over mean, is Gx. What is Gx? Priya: 178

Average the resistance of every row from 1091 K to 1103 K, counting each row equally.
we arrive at 65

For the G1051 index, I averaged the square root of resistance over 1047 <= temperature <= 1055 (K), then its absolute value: 8.9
